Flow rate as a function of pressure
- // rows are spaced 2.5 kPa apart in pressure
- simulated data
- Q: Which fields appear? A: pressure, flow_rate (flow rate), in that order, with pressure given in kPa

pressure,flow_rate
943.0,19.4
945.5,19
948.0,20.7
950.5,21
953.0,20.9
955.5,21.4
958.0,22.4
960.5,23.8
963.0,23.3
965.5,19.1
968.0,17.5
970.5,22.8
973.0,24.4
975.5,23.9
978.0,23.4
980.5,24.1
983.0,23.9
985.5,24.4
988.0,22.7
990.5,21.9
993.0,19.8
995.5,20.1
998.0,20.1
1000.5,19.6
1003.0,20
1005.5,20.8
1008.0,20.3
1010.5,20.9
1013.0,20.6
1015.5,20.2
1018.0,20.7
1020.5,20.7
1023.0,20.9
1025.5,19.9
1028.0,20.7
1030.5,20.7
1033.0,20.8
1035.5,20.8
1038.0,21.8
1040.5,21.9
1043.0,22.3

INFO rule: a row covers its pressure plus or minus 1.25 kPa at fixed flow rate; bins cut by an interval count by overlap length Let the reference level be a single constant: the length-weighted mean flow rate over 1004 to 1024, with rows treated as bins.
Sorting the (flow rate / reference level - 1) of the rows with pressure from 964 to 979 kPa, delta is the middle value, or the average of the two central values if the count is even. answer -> 0.12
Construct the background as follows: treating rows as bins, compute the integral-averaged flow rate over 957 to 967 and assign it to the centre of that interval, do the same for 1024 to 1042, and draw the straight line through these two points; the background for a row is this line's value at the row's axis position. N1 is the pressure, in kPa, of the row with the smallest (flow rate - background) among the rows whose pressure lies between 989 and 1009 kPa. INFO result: 1000.5 kPa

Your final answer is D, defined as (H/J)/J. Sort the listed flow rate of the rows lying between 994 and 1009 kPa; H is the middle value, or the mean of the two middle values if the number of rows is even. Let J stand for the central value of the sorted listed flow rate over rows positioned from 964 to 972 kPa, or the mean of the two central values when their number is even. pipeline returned 0.055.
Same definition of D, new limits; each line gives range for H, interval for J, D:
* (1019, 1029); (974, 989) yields 0.036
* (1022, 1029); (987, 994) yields 0.043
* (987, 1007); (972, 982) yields 0.035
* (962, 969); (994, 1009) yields 0.047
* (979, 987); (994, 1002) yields 0.060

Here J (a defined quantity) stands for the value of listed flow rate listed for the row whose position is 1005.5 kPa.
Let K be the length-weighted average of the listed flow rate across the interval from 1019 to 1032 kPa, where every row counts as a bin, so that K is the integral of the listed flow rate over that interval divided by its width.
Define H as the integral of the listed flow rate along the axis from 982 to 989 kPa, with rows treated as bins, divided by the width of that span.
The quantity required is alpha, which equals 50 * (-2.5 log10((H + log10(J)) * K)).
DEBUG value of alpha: -339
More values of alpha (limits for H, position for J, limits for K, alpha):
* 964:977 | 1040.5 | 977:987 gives -342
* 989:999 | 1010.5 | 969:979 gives -339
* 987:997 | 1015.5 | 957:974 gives -336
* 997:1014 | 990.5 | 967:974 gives -334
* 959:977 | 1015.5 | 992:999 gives -334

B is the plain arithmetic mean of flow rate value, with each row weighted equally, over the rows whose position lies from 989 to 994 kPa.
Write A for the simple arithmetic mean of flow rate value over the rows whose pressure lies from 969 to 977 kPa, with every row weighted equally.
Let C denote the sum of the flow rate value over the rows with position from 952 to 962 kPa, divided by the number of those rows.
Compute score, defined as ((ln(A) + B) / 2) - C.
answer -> -10.1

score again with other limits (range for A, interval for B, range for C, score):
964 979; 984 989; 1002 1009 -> -7.0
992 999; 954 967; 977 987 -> -11.5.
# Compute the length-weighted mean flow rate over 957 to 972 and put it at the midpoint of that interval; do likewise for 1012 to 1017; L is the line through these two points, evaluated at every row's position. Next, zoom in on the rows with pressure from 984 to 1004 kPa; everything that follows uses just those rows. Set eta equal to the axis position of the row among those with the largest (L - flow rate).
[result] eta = 1000.5 kPa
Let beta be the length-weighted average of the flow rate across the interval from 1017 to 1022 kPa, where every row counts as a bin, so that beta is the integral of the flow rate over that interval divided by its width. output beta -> 20.7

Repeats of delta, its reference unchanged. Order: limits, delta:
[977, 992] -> 0.15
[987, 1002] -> -0.03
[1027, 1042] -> 0.01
